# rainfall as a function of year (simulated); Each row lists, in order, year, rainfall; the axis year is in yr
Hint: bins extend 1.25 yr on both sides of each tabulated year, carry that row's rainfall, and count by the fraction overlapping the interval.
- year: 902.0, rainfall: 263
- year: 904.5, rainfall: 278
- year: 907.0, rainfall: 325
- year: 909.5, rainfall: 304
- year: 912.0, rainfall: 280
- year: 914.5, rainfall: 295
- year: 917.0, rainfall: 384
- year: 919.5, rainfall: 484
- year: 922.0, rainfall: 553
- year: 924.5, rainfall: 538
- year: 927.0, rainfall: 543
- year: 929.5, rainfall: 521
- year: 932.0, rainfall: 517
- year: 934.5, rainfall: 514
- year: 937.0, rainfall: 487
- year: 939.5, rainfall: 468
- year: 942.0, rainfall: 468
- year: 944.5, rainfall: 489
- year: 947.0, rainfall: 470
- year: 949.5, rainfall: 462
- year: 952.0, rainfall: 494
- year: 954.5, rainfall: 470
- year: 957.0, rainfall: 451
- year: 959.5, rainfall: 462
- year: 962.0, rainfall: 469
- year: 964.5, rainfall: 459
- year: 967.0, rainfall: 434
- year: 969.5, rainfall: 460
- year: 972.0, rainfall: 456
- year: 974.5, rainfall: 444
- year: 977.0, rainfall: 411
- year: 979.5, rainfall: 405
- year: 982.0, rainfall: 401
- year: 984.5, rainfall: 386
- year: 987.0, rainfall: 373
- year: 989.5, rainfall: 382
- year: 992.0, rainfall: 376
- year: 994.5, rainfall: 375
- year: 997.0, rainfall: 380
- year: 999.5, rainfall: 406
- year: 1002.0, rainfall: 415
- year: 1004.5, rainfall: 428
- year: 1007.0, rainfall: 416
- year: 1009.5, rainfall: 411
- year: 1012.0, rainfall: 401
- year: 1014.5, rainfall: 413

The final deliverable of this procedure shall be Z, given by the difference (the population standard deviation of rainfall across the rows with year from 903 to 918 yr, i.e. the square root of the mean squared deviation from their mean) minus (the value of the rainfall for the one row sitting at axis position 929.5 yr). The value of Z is -485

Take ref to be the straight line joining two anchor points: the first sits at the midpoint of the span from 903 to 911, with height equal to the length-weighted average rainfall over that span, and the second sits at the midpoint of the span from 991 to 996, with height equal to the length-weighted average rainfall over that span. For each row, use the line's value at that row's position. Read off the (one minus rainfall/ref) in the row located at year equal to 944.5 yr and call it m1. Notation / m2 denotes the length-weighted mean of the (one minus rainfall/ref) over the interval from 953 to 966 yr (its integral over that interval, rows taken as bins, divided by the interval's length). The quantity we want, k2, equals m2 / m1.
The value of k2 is 1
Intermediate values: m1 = -0.5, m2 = -0.34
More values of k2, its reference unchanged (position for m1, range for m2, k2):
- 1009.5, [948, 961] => 7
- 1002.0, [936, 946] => 5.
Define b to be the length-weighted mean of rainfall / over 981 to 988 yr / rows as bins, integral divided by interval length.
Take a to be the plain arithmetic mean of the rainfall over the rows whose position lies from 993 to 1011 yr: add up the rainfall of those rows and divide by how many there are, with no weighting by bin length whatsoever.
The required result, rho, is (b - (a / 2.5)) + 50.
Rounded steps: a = 404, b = 387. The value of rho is 275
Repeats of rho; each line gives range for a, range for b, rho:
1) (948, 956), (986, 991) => 238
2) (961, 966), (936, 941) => 341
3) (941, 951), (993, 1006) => 262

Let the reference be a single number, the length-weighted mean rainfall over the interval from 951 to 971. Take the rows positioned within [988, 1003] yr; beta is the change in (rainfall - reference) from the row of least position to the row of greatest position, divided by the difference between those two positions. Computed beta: 2.6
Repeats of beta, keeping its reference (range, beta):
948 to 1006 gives -0.6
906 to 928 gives 10.9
